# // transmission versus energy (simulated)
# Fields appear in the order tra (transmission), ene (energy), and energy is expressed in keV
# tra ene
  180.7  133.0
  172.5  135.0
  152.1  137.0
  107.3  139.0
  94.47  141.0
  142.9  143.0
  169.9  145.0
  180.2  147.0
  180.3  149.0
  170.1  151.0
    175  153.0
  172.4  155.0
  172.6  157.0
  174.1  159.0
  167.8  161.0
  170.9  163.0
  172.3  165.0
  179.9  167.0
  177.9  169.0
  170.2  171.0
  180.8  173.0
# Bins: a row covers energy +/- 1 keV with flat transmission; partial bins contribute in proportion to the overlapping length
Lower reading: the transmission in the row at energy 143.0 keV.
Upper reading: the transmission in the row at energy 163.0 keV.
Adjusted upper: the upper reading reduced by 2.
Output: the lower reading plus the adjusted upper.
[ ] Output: 312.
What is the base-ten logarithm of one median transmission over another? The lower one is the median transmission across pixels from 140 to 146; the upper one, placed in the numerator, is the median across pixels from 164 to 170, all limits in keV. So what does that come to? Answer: 0.10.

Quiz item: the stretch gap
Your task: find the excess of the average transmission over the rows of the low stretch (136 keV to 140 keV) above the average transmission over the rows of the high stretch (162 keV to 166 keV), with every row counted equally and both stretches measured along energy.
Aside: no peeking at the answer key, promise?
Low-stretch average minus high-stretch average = -42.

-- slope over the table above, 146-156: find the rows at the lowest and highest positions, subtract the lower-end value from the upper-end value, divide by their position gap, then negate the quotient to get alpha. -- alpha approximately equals 1.0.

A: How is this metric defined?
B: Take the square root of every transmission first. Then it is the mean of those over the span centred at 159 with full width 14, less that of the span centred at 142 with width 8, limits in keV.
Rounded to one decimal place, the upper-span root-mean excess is 1.9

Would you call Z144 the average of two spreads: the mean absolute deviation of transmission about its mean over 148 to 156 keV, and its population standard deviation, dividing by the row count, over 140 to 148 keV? 18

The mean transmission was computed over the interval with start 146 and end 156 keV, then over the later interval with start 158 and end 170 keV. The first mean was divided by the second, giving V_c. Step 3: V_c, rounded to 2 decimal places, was 1.01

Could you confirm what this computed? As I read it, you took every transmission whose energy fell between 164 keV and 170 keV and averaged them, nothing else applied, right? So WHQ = 177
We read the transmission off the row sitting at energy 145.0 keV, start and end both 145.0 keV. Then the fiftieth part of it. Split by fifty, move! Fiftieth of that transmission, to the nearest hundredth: 3.40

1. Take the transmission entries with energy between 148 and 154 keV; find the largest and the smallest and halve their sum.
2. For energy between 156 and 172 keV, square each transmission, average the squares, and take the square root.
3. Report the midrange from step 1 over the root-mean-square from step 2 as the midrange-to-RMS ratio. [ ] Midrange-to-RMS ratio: 1.01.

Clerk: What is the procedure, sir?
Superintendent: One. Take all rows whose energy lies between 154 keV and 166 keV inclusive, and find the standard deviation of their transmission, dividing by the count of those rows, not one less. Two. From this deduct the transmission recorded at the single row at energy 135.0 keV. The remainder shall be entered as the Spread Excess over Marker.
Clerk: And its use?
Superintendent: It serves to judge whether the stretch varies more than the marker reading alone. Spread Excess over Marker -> -171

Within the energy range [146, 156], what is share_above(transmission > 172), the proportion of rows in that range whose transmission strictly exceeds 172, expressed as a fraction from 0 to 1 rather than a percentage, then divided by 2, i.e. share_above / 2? 0.40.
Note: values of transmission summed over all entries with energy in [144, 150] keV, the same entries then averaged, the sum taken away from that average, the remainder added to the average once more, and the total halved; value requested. -88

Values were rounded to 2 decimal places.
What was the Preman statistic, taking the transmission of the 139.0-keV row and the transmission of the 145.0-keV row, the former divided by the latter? 0.63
